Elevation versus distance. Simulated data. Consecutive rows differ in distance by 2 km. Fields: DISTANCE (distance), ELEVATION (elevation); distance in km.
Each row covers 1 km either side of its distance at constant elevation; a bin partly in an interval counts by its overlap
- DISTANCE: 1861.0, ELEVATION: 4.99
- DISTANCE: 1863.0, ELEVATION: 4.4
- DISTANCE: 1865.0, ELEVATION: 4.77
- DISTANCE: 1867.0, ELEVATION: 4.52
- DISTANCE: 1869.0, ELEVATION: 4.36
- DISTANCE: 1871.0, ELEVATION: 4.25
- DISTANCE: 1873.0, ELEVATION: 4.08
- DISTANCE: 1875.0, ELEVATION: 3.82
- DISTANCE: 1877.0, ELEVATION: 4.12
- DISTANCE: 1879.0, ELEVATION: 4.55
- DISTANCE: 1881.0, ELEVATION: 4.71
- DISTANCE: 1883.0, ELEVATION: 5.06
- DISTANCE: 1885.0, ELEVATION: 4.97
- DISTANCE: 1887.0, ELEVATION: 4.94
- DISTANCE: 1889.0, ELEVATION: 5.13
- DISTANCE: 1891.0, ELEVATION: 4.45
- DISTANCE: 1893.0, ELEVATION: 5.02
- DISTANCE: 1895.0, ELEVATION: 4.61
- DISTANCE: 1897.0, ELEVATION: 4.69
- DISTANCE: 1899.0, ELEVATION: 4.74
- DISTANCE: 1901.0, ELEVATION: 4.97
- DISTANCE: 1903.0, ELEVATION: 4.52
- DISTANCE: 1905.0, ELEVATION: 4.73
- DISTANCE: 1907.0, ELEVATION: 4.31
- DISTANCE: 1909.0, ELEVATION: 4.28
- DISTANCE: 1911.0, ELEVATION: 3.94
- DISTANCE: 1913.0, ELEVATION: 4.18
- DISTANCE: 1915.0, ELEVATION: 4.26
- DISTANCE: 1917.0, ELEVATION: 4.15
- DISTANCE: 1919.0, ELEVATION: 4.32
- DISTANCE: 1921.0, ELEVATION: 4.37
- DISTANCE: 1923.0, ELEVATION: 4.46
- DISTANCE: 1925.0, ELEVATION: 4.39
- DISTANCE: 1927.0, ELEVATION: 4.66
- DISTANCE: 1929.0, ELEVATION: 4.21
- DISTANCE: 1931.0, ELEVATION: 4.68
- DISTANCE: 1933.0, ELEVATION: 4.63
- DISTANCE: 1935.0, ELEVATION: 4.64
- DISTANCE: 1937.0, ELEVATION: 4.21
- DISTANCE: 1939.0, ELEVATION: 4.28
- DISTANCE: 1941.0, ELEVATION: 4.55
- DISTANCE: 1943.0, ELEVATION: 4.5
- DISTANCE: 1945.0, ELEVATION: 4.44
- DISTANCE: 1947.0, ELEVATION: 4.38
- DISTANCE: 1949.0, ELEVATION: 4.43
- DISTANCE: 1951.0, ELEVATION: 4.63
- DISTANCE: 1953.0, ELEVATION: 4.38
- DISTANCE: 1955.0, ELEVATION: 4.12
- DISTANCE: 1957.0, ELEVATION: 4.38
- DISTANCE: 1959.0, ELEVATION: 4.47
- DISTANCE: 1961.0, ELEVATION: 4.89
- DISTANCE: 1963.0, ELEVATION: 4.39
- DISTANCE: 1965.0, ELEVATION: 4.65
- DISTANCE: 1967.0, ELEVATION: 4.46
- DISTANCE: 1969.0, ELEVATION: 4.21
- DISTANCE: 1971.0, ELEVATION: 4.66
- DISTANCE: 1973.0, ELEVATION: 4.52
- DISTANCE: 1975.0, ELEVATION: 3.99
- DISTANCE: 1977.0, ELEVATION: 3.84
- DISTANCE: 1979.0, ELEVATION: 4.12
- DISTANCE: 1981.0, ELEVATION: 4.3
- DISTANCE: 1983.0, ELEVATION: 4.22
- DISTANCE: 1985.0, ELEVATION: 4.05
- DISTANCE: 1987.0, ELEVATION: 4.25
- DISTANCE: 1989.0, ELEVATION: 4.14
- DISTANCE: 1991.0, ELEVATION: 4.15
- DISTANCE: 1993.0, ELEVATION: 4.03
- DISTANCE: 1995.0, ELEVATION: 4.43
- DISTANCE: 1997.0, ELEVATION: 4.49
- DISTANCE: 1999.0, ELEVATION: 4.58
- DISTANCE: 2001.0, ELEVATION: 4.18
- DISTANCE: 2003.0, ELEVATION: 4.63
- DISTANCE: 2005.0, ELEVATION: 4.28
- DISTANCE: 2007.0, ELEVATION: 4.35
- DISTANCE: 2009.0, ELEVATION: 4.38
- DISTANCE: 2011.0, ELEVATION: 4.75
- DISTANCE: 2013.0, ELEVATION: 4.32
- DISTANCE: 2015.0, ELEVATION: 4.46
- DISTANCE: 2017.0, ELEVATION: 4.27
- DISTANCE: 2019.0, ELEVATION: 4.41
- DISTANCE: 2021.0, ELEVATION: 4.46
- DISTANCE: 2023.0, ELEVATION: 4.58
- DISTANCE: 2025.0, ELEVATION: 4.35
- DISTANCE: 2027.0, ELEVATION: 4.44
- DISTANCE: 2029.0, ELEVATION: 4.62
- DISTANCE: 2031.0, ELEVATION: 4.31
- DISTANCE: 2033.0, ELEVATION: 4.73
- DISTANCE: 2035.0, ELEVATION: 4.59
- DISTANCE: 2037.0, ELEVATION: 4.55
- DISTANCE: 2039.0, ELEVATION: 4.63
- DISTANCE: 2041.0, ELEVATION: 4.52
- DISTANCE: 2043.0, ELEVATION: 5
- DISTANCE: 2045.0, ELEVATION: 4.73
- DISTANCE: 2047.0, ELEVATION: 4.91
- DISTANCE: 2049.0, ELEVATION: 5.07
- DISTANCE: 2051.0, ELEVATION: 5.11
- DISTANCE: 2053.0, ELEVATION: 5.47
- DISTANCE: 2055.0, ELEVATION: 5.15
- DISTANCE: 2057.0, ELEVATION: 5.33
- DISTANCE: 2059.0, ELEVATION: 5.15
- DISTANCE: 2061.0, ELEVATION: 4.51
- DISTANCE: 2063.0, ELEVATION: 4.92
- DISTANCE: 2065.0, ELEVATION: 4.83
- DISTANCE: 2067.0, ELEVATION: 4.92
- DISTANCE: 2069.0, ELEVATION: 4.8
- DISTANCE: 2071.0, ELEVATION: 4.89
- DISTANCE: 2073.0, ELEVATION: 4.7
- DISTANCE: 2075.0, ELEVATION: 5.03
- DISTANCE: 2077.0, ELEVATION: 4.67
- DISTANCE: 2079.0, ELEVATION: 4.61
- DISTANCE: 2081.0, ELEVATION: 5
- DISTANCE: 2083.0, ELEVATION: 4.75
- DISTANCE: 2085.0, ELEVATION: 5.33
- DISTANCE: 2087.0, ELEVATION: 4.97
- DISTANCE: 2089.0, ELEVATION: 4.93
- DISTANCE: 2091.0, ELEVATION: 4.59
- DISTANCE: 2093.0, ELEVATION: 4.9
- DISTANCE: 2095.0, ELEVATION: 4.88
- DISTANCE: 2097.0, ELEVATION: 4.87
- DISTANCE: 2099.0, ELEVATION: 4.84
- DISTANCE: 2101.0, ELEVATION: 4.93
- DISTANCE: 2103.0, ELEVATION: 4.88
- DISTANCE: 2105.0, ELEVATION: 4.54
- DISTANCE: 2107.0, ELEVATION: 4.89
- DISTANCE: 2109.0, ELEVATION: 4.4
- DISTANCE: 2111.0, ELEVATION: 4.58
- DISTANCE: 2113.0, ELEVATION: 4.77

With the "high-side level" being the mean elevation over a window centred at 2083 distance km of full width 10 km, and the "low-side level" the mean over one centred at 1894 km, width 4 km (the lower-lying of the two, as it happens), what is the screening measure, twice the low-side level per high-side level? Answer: 1.95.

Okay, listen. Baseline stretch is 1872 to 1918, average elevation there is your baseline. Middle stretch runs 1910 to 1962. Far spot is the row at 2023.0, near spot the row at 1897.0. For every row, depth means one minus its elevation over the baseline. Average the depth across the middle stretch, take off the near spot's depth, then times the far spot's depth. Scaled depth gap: -0.001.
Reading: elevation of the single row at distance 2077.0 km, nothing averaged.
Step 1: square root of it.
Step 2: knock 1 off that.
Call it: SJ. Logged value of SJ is 1.16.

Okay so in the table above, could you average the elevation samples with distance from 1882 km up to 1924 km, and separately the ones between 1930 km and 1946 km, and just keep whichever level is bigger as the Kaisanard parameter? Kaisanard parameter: 4.58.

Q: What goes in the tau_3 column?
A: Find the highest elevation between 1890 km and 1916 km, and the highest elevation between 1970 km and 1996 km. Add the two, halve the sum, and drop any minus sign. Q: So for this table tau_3 4.84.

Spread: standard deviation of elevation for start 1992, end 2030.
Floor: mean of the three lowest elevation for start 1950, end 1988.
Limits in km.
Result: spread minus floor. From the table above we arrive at -3.79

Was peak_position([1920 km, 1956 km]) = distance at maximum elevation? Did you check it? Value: 1931.0 km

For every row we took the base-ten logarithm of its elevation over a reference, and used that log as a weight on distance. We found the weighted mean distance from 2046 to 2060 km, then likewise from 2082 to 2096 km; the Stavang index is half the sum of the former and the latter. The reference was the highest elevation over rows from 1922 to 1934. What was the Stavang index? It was 2070.8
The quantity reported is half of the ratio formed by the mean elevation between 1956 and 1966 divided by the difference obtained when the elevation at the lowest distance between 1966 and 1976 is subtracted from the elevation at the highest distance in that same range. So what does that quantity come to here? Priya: -5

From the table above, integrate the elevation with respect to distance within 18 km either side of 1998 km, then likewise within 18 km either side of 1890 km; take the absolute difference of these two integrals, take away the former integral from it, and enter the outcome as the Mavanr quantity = -145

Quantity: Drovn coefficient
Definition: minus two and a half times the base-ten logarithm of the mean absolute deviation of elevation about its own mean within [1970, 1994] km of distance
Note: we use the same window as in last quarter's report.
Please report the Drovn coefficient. 1.9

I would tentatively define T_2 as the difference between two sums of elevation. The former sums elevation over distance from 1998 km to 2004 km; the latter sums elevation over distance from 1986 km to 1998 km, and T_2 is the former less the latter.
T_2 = -12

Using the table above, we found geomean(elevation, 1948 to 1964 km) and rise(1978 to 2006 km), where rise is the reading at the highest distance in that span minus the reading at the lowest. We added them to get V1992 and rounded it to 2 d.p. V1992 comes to 4.62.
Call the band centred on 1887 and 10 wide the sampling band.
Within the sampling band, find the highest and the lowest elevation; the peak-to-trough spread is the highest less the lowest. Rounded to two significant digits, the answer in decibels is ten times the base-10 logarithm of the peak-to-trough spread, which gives -1.7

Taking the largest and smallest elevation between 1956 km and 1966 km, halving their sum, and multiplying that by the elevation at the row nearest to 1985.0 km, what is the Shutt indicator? 18.8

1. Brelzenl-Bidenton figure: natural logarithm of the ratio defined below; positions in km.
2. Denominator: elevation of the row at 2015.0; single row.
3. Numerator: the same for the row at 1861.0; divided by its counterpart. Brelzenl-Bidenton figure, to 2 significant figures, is 0.11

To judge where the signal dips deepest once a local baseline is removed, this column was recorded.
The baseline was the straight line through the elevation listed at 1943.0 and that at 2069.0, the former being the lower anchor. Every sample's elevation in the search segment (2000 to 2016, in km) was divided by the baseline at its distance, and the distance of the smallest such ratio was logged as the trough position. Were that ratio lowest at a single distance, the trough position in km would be 2001.0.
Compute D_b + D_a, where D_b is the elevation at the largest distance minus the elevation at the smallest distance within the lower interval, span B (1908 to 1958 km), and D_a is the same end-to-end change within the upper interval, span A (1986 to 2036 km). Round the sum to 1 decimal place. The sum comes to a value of 0.4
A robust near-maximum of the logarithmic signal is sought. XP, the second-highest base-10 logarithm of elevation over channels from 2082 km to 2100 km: 0.696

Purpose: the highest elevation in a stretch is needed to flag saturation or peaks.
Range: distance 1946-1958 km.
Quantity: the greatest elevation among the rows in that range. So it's 4.63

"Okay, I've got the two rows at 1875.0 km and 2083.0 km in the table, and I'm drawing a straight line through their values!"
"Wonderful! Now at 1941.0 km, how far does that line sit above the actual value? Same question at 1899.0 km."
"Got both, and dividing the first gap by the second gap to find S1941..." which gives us 0.54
